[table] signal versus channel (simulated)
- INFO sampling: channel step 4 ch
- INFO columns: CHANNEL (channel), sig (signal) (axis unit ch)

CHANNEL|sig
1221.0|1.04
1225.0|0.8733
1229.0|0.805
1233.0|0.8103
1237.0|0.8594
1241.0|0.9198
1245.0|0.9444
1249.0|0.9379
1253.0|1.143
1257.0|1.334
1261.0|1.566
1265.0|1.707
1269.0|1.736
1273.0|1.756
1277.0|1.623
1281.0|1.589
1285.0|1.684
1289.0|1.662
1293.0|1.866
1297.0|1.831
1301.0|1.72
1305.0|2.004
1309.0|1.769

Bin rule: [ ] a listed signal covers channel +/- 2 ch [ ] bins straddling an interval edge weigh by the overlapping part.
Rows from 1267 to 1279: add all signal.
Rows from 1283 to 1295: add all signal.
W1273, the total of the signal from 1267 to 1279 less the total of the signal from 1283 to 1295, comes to 0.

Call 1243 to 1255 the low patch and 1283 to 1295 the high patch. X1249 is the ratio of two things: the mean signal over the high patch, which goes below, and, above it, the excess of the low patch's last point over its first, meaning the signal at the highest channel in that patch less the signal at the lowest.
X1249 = 0.11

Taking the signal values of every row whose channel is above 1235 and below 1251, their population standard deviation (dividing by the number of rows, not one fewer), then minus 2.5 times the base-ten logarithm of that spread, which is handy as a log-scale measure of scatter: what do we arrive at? 3.7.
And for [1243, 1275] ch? 1.2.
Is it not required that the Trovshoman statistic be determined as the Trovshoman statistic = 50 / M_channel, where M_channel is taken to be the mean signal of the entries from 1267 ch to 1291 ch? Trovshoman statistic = 30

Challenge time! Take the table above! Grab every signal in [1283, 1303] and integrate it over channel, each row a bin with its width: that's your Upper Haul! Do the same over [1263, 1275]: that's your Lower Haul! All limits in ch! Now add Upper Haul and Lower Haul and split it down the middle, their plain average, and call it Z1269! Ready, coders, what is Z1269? 28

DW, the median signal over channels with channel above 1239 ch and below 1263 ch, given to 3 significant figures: 1.04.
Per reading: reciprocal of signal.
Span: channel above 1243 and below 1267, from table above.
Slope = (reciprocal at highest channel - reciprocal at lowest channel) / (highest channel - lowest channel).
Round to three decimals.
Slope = -0.024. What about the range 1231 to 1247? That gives -0.015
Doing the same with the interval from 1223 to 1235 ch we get 0.011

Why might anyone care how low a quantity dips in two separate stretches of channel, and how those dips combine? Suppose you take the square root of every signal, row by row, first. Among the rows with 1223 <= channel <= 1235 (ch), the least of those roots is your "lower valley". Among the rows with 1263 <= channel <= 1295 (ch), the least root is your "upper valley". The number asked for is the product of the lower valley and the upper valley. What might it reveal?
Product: 1.13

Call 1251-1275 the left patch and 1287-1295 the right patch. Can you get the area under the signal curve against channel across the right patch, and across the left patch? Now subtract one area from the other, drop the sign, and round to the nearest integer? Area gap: 23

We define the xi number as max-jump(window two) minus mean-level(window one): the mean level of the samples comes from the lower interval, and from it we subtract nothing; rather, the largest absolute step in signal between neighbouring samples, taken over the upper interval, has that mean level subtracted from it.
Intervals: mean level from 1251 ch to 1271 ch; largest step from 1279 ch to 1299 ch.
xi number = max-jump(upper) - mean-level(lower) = -1.3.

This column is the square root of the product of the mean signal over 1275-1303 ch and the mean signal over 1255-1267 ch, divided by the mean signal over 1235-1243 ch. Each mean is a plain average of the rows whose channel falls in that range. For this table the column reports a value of 1.8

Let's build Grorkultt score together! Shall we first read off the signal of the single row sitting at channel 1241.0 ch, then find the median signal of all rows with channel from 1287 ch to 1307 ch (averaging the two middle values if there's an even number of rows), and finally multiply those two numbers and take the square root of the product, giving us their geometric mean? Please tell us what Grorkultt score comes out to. 1.30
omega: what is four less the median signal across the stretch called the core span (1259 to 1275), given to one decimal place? 2.3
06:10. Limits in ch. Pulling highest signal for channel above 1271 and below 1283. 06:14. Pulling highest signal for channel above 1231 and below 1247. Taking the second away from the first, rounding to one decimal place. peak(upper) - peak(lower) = 0.8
